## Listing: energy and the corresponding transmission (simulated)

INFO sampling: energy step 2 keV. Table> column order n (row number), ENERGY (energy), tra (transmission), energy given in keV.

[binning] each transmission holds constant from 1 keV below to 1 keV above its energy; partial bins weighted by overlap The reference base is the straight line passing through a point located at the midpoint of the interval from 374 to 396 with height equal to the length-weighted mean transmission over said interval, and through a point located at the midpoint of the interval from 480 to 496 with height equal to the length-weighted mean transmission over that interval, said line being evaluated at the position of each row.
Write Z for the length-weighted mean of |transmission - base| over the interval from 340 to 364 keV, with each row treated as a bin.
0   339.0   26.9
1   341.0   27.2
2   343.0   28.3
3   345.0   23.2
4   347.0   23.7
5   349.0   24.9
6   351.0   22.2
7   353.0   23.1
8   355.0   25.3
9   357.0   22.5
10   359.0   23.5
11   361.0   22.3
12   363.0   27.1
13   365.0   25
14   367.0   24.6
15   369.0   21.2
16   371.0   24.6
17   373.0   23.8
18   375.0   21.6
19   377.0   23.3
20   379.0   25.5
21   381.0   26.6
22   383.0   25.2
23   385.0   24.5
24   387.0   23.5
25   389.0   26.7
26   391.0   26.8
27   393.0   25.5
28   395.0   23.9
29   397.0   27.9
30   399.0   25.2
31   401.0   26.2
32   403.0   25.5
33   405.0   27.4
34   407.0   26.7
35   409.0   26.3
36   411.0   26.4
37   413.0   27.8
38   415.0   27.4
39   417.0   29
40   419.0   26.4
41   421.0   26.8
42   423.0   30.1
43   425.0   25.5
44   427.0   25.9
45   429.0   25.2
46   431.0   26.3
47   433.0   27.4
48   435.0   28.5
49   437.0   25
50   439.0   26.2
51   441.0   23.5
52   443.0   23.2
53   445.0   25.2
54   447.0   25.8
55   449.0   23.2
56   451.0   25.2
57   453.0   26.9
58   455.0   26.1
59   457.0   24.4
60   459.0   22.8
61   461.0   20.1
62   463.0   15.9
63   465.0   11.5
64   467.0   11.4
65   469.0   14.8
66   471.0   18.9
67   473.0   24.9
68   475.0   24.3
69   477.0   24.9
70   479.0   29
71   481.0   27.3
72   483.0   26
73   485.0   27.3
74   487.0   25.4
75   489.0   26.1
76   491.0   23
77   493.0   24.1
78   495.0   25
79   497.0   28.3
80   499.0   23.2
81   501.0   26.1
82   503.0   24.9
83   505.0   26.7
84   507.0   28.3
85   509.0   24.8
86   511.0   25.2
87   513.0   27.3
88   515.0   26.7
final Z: 1.8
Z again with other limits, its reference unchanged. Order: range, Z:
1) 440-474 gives 4.3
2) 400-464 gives 1.9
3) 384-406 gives 1.3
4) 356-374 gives 1.5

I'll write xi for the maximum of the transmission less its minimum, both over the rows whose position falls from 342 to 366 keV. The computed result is 6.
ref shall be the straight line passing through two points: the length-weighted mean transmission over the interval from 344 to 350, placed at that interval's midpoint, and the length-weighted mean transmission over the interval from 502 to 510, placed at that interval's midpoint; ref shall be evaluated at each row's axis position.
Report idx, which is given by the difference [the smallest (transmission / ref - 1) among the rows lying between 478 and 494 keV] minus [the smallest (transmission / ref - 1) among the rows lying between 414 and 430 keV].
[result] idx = -0.12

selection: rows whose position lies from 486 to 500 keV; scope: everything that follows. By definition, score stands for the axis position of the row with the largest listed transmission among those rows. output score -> 497.0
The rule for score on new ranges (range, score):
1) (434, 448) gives 435.0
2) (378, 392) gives 391.0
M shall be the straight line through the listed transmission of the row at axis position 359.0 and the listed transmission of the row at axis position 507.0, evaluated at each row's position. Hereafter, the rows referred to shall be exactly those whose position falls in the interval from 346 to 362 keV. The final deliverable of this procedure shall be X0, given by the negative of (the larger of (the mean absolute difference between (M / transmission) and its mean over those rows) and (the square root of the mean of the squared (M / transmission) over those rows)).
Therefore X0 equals -1.00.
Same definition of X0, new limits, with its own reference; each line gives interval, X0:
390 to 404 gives -0.96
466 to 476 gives -1.64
